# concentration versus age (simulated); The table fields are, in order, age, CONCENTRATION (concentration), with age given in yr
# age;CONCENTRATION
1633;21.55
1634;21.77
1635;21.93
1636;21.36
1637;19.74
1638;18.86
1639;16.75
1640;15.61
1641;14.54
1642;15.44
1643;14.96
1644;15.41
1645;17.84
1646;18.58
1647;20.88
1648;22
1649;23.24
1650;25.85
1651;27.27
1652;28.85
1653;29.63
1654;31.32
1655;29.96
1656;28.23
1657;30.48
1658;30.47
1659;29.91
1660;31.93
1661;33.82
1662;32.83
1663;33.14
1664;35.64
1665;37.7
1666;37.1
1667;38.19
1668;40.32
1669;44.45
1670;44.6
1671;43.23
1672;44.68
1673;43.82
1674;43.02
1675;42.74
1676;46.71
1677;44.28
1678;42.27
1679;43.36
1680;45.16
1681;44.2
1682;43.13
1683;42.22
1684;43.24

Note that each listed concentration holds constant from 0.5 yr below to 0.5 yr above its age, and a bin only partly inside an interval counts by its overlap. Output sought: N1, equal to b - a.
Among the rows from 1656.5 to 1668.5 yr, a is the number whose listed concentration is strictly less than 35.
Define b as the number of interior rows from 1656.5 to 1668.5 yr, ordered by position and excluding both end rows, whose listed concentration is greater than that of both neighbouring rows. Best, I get -5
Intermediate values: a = 7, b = 2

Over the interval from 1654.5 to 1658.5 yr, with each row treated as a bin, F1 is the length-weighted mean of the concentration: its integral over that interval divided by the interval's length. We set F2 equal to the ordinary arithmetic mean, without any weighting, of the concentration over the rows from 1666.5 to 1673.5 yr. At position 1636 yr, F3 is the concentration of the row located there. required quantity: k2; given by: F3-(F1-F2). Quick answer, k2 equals 34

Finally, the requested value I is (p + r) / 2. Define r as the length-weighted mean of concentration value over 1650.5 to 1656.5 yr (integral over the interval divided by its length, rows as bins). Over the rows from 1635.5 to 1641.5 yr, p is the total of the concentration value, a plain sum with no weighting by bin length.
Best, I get 68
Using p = 107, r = 29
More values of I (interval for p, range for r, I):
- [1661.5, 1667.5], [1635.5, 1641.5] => 116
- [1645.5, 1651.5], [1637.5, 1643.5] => 77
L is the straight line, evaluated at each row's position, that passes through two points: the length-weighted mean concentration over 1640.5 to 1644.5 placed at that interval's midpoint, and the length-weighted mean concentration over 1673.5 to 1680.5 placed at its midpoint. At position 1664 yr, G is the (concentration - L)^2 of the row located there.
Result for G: 7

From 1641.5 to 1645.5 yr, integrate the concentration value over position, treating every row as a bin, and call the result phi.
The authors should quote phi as 64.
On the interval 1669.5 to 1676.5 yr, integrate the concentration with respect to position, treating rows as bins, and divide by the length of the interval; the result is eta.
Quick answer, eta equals 44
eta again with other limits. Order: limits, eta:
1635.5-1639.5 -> 19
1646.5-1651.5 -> 24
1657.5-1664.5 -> 33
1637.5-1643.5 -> 16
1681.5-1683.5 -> 43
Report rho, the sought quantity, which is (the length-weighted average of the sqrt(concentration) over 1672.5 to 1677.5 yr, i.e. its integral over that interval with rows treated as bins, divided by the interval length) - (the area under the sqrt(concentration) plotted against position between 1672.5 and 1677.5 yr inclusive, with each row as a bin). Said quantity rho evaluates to -26.6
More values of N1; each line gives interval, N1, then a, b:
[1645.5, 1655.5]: -9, 10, 1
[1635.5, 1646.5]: -10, 11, 1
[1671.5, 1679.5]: 1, 0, 1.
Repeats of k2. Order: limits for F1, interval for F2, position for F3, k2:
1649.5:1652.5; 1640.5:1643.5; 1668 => 28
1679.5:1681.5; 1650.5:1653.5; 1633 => 5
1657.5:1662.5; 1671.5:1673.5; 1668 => 53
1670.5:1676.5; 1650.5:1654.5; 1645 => 3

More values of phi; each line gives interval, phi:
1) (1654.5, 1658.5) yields 119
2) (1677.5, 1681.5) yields 175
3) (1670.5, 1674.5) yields 175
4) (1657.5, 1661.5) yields 126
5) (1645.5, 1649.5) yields 85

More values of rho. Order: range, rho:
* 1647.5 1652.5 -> -20.2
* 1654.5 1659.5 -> -21.8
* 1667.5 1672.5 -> -26.4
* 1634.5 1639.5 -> -17.7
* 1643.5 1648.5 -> -17.4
